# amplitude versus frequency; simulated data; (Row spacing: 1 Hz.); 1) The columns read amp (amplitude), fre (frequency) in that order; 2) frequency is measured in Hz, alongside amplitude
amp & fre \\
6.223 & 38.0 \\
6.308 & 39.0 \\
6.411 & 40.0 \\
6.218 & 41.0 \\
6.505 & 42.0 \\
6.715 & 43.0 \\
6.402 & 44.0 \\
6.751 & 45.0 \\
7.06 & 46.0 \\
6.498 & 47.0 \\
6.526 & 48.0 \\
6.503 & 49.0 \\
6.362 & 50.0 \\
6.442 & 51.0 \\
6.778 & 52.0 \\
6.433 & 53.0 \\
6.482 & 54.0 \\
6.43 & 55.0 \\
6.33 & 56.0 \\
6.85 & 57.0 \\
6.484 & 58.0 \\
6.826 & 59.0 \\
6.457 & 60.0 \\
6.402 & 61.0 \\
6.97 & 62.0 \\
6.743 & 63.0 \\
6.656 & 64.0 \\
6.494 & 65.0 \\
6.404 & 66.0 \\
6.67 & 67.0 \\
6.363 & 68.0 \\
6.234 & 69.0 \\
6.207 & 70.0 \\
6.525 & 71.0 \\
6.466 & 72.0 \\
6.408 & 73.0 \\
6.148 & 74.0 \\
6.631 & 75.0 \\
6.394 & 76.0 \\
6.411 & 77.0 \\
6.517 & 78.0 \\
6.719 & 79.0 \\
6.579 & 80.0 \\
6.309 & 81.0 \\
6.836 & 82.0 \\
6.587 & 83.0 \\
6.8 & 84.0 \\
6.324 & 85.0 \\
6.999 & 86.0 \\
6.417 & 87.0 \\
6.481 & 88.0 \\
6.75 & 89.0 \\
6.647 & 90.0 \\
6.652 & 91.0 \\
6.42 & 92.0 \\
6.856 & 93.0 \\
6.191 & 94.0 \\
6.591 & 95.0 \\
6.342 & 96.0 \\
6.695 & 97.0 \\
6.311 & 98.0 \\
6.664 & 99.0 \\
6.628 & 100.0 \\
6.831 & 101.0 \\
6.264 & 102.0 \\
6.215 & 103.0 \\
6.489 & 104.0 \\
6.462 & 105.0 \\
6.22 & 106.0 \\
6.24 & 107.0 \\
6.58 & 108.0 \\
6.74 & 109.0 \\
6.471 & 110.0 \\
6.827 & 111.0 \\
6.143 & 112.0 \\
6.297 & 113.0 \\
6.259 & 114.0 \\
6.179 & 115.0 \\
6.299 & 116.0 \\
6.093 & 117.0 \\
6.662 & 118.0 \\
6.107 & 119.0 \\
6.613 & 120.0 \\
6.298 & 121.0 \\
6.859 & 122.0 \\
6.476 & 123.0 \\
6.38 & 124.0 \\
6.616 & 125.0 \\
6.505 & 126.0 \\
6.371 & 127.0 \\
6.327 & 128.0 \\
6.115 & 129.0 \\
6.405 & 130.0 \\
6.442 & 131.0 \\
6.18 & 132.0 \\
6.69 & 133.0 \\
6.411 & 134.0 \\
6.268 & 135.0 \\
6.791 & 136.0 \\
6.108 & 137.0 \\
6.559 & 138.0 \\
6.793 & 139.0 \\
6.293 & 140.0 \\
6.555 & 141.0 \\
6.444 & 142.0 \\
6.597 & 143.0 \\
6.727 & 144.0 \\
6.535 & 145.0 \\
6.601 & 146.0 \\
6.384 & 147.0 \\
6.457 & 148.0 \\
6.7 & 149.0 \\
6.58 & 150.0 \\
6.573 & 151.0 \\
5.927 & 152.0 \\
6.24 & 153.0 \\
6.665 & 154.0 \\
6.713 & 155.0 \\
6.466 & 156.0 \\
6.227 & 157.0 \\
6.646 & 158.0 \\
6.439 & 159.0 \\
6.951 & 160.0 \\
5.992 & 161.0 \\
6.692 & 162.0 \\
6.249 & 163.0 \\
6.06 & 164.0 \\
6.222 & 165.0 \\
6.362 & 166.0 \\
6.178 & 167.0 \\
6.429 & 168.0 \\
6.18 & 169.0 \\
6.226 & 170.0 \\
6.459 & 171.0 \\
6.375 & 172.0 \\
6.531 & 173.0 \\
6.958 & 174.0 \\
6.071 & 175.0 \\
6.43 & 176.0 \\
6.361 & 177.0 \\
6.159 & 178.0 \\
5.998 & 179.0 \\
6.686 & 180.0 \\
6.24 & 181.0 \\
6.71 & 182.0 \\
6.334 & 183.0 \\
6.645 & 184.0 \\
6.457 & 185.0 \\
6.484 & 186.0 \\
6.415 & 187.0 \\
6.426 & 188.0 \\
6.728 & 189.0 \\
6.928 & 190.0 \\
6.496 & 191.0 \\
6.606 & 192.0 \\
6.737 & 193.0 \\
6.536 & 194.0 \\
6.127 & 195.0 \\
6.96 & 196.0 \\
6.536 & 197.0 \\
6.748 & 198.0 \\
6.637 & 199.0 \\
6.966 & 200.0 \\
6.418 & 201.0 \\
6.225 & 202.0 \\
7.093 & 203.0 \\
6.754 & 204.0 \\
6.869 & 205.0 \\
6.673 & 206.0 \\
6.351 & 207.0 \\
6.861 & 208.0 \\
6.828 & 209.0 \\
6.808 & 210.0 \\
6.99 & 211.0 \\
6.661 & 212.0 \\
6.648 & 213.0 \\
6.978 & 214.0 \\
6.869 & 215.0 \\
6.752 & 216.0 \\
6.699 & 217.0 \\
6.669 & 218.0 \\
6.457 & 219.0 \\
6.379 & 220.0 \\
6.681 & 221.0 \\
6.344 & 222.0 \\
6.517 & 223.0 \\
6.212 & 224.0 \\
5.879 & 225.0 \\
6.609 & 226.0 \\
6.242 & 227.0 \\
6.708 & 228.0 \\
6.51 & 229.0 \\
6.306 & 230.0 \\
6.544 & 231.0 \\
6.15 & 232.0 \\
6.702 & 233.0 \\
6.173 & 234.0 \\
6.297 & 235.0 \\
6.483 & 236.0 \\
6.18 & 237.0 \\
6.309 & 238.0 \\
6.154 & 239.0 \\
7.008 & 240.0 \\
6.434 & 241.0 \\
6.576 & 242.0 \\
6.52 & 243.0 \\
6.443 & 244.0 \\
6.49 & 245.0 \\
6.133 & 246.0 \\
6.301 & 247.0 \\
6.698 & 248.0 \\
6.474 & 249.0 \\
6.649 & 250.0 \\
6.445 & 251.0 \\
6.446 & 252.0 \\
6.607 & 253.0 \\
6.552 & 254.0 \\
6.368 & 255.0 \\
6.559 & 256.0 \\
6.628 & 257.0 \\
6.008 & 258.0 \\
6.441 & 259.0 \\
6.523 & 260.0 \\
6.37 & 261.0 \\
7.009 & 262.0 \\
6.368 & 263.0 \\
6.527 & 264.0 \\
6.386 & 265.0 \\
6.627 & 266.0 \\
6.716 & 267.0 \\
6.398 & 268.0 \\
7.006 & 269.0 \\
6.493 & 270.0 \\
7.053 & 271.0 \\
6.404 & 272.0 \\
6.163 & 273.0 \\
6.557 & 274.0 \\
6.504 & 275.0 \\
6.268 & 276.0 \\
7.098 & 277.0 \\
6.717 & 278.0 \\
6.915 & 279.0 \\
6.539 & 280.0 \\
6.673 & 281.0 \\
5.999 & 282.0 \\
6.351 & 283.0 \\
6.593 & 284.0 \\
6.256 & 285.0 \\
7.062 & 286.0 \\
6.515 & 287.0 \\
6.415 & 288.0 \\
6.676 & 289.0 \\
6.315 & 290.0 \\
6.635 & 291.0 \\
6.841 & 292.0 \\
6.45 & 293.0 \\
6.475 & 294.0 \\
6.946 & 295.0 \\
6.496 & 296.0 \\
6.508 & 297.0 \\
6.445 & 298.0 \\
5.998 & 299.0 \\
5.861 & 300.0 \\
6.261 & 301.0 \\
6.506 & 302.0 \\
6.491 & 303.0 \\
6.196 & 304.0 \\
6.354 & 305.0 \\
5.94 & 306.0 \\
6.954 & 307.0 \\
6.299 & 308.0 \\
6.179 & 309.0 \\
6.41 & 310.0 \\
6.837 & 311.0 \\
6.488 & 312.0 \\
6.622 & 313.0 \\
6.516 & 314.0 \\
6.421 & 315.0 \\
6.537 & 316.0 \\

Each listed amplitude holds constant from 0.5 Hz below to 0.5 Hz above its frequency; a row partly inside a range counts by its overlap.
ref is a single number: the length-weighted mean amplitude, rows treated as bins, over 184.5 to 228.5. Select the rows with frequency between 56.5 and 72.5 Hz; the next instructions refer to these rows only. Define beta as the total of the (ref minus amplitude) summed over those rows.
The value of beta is 1.1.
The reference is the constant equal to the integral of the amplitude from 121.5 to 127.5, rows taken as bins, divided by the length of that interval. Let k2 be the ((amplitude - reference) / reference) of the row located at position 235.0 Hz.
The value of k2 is -0.04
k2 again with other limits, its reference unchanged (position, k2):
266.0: 0.01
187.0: -0.02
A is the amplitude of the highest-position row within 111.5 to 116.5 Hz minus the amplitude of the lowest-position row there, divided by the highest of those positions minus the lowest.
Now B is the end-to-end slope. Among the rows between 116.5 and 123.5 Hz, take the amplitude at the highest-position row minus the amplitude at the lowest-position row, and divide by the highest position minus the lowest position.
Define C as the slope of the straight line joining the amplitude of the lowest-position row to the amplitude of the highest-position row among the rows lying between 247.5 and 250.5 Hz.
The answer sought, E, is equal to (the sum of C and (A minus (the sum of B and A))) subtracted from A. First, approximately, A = 0.04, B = 0.064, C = -0.02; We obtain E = 0.13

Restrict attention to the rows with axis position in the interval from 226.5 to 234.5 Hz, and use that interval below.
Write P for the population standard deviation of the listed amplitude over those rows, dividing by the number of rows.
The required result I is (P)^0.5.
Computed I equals 0.46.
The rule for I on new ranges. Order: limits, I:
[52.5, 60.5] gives 0.42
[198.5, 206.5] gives 0.52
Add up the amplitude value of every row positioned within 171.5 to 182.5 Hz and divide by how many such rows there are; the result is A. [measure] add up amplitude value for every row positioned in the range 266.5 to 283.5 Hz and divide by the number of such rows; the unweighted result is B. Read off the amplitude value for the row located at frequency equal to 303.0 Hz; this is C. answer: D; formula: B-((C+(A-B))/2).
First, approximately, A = 6.41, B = 6.58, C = 6.491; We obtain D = 3.42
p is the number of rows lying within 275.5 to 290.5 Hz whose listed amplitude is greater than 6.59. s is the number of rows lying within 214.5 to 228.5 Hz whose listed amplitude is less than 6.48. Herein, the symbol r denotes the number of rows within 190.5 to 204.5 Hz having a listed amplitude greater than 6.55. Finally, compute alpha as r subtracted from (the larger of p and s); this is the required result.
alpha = -1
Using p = 7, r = 8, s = 6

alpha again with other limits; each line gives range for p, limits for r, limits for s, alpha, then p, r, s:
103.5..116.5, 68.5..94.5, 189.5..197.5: -9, 2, 11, 1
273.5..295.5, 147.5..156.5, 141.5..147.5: 5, 10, 5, 2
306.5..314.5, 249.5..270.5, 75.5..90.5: -4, 3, 9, 5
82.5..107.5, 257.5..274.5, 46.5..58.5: 5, 11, 6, 5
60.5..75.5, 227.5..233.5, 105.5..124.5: 11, 5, 2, 13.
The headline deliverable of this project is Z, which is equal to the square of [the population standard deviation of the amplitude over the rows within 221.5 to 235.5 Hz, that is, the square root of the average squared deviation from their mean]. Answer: 0.052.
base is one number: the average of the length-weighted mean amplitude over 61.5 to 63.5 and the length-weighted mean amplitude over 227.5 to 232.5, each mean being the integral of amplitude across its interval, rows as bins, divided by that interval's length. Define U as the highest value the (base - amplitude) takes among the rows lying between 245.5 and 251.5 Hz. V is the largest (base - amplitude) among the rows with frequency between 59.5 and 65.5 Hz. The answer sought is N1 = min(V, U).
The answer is 0.25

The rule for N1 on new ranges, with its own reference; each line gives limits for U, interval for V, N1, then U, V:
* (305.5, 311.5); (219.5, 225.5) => 0.71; 0.7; 0.8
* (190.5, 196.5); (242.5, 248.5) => 0.52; 0.5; 0.5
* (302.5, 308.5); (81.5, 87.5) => 0.33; 0.7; 0.3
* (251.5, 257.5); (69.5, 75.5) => 0.28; 0.3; 0.5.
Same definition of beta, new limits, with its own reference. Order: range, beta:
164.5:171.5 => 2.2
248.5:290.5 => 3.1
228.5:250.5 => 3.9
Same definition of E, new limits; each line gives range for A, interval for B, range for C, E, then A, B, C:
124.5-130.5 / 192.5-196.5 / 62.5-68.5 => 0.11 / -0.04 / 0.074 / -0.08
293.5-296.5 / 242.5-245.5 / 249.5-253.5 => 0.01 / 0.01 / -0.015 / -0.01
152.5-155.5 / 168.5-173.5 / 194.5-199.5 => 0.20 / 0.24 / 0.088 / 0.13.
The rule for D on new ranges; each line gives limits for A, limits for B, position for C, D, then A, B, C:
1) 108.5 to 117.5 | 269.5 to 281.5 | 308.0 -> 3.59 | 6.37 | 6.62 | 6.299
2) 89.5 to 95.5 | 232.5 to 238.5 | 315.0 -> 3.05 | 6.56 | 6.36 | 6.421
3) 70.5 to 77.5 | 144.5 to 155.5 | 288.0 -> 3.31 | 6.43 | 6.49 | 6.415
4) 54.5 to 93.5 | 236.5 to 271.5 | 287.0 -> 3.24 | 6.55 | 6.51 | 6.515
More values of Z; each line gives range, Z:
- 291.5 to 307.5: 0.098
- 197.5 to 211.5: 0.058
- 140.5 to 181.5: 0.061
